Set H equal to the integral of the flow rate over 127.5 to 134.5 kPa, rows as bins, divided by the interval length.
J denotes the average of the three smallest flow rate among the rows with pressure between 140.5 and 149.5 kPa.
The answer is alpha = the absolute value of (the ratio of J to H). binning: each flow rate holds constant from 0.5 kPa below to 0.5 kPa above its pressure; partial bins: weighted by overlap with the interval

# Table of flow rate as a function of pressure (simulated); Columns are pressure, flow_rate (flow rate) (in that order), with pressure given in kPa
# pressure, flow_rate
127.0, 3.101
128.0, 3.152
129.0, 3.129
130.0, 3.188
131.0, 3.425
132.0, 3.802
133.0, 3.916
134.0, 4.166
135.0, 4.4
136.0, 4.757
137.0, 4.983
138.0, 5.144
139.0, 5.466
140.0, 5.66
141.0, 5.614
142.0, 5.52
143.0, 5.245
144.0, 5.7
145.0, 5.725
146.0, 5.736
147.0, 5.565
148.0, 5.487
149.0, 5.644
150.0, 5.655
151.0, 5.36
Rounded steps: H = 3.5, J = 5.4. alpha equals 1.5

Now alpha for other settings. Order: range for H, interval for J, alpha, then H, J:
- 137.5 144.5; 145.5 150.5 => 1.0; 5.5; 5.6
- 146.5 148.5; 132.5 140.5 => 0.8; 5.5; 4.2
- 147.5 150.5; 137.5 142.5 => 1.0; 5.6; 5.4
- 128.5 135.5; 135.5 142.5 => 1.3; 3.7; 5.0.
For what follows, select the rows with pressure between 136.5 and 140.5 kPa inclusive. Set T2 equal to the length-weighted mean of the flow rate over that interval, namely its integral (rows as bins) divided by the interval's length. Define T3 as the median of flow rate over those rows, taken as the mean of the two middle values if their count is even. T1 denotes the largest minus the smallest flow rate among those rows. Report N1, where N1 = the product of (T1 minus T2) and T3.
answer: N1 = -25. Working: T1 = 0.68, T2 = 5.31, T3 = 5.3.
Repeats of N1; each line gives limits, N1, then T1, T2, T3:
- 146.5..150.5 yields -30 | 0.17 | 5.59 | 5.6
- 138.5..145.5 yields -29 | 0.48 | 5.56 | 5.6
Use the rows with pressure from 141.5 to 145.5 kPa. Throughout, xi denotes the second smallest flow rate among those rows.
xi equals 5.52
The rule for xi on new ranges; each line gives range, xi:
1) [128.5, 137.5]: 3.188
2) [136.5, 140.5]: 5.144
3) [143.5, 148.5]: 5.565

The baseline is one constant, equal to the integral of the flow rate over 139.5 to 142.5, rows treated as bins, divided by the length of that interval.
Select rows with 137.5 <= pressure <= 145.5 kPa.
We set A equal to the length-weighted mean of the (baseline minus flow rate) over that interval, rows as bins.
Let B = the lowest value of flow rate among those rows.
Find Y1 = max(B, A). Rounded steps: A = 0.1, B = 5.144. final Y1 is 5.1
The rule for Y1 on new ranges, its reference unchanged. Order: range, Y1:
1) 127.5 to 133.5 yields 3.1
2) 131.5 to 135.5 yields 3.8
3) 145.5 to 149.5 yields 5.5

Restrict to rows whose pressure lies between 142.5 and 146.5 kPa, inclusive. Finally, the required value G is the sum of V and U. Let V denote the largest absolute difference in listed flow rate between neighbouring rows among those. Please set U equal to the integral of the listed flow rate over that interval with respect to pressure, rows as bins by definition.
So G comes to 22.9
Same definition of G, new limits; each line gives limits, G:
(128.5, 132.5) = 13.9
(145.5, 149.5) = 22.6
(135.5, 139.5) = 20.7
